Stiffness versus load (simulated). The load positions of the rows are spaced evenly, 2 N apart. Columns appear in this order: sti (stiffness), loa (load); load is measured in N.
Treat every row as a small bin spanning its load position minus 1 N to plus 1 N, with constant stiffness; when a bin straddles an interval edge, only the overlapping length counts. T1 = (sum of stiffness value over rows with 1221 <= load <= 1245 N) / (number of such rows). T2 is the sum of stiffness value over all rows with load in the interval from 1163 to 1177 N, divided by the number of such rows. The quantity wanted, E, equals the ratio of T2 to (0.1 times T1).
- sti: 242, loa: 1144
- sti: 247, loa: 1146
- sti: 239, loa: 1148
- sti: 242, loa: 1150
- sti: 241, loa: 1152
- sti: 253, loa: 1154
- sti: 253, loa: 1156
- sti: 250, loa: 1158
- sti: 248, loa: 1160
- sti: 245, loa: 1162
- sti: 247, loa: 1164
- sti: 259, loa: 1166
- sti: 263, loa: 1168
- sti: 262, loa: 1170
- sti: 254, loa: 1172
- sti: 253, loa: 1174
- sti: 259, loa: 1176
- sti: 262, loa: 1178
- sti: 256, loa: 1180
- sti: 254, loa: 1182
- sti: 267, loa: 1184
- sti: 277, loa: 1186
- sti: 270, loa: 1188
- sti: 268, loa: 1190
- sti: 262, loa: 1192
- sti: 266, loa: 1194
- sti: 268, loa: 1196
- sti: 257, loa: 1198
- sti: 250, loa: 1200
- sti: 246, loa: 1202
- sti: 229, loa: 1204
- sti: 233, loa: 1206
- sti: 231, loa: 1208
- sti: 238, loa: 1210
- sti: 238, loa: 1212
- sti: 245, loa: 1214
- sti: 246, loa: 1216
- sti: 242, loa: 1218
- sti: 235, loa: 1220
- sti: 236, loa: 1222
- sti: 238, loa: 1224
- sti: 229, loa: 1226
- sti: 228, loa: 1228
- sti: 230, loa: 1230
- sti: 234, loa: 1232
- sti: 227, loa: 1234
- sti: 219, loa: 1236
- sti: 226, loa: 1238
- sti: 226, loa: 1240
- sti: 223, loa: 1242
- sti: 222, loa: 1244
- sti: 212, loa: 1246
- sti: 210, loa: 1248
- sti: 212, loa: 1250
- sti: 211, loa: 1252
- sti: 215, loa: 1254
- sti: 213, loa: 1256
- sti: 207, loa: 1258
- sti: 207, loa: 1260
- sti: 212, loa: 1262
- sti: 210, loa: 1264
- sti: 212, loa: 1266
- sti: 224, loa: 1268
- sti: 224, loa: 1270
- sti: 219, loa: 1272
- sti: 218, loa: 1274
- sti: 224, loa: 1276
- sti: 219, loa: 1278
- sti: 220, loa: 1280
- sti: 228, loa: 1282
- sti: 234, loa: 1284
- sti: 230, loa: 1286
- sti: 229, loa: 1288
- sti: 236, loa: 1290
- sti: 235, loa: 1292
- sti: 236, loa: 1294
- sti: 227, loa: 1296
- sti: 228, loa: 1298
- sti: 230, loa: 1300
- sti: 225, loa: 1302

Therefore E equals 11.3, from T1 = 228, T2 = 257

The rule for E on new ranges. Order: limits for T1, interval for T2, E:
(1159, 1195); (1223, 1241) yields 8.8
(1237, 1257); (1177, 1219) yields 11.6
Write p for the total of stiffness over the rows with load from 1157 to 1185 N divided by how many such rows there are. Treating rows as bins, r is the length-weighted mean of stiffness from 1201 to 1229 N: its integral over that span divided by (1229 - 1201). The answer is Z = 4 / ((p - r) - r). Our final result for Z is -0.0184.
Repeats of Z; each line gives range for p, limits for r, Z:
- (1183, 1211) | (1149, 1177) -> -0.0160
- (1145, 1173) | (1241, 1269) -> -0.0226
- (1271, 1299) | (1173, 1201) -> -0.0135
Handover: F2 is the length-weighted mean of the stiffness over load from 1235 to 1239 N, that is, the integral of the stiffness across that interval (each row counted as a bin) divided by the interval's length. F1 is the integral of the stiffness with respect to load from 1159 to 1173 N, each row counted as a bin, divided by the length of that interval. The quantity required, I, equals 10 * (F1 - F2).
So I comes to 315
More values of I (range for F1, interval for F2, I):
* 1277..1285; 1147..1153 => -154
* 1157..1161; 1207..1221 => 97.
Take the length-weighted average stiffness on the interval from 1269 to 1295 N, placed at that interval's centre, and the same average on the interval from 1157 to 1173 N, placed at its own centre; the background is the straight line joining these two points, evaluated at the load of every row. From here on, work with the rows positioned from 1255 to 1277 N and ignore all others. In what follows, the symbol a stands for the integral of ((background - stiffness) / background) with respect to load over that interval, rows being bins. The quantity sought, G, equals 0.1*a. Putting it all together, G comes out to 0.14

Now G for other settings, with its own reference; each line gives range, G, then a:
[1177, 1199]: -0.14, -1.4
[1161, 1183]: -0.03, -0.3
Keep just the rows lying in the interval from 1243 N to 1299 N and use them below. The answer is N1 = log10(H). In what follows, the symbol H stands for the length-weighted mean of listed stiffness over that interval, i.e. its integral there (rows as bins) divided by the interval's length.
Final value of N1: 2.34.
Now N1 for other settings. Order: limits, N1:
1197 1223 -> 2.38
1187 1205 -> 2.41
